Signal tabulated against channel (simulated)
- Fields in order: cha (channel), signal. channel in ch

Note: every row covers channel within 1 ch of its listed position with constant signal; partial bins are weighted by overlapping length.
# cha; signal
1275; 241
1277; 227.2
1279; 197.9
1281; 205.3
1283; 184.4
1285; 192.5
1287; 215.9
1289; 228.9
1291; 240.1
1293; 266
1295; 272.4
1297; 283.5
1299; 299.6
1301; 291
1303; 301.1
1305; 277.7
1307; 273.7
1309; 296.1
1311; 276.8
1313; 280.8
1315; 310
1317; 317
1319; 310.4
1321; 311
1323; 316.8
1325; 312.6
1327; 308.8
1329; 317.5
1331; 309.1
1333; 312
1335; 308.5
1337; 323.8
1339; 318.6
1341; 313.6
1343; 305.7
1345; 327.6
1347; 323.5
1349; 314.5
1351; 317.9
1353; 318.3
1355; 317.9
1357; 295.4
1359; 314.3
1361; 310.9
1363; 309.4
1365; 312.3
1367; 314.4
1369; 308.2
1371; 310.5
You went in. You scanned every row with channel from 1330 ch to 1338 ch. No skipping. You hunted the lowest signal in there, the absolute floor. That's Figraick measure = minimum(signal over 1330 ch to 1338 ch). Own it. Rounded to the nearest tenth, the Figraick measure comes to 308.5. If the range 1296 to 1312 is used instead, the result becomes 273.7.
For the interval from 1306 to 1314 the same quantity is 273.7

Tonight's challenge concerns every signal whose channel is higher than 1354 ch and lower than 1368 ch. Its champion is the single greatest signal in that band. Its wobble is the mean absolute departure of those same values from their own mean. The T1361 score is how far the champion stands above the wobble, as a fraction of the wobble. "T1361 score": 66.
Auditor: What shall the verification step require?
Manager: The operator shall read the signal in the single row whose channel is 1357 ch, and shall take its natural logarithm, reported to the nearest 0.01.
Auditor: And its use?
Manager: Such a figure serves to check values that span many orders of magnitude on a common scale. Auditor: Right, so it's 5.69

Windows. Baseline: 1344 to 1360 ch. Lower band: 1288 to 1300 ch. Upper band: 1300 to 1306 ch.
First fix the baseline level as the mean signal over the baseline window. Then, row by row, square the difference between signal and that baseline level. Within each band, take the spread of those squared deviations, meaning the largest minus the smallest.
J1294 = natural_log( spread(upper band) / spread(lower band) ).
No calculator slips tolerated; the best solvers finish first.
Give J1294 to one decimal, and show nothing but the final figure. -1.8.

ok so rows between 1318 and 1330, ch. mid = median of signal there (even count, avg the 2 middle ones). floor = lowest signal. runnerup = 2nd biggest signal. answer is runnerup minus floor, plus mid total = 320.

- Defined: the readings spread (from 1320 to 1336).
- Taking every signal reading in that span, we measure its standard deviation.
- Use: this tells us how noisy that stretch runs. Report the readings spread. 3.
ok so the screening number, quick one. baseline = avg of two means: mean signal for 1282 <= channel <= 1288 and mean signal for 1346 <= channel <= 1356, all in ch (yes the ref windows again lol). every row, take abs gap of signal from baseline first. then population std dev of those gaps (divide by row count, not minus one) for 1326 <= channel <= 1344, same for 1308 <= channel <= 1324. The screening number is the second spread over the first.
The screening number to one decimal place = 2.7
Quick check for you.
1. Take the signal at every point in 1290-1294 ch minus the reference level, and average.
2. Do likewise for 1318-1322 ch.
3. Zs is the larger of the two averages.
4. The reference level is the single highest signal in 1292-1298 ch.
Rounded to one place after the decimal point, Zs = 27.2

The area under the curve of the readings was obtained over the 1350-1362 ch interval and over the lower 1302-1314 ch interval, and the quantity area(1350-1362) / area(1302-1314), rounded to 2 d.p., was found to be 1.10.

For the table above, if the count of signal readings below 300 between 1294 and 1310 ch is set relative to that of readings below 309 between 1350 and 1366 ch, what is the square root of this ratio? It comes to 2.6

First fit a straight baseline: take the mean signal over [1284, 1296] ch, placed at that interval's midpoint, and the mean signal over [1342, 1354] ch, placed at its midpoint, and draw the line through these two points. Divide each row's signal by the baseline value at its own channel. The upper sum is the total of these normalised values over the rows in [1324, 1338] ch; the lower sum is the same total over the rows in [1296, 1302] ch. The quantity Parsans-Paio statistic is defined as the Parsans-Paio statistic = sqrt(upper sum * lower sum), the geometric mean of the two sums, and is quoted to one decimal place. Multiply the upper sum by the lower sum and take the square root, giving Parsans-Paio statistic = 5.1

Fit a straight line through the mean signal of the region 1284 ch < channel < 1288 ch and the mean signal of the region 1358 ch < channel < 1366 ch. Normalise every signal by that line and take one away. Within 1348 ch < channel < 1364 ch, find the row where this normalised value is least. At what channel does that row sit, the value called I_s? 1357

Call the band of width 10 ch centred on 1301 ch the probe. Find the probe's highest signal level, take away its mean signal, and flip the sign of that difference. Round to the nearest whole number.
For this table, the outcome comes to -11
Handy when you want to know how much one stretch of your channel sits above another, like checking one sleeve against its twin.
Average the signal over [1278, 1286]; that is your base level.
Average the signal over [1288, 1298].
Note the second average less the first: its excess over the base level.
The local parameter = 63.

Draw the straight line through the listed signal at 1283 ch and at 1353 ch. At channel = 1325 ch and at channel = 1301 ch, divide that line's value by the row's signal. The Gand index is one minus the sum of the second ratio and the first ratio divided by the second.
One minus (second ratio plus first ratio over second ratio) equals -0.88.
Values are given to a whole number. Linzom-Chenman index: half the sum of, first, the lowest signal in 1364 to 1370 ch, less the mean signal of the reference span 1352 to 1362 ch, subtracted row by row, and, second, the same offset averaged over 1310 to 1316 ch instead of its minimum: -13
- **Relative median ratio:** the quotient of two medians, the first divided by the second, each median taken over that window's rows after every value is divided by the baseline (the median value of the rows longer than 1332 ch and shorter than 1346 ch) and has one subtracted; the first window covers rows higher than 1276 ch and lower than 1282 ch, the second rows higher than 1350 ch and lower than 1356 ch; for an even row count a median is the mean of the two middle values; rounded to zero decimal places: -25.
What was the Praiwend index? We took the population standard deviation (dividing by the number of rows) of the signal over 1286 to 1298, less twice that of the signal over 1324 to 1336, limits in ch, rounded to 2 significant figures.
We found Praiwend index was 18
